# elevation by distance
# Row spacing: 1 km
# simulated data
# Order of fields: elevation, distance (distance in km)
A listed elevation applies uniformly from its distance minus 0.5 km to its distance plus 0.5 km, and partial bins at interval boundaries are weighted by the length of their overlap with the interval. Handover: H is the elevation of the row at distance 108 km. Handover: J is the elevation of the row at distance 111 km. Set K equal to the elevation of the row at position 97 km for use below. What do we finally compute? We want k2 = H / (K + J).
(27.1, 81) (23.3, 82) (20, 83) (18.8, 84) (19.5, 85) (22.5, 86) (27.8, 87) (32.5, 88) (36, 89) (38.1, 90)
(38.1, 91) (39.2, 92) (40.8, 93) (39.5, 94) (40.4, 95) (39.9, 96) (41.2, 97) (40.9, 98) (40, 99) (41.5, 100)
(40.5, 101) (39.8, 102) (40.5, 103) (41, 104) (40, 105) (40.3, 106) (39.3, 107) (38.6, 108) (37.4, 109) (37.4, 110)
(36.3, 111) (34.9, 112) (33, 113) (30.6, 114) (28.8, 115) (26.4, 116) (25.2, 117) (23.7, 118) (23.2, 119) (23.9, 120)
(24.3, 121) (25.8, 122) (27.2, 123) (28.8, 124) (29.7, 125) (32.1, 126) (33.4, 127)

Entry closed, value 0.50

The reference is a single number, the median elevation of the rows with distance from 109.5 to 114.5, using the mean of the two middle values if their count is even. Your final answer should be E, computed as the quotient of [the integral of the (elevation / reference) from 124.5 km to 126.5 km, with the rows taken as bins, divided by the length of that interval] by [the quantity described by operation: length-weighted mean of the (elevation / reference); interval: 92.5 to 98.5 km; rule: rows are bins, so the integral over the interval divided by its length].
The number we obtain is 0.76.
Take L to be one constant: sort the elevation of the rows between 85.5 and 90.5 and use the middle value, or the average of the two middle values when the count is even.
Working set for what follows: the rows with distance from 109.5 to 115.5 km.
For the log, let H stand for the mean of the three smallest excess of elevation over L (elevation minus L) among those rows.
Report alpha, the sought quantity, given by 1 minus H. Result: 3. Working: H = -2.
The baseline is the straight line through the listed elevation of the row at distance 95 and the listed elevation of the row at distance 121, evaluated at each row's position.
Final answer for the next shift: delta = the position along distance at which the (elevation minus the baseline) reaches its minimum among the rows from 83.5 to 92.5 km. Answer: 84 km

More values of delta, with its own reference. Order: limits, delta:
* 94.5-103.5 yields 95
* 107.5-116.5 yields 116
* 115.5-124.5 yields 118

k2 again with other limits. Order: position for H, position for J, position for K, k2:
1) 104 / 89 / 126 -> 0.60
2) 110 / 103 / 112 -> 0.50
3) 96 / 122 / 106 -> 0.60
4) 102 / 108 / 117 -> 0.62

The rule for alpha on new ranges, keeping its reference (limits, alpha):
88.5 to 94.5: -4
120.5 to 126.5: 8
